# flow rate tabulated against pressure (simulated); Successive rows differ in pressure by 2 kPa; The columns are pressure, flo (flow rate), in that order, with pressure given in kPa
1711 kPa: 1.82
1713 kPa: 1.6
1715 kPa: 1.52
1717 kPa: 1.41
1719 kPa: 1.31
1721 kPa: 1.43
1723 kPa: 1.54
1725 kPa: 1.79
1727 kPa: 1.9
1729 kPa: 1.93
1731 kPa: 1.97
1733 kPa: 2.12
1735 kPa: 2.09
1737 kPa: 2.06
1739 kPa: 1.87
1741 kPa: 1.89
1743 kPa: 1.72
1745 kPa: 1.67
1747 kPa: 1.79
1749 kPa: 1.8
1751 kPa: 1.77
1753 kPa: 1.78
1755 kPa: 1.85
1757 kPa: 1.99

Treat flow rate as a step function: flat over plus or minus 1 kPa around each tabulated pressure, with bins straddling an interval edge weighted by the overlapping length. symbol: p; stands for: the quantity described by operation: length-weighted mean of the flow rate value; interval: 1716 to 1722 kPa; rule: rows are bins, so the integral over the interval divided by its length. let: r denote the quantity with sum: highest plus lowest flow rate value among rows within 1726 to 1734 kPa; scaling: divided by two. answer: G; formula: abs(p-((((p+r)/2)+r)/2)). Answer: 0.5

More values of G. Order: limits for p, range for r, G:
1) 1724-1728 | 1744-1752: 0.1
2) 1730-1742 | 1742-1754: 0.2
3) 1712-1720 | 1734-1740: 0.4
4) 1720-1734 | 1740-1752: 0.0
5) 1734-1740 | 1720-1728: 0.3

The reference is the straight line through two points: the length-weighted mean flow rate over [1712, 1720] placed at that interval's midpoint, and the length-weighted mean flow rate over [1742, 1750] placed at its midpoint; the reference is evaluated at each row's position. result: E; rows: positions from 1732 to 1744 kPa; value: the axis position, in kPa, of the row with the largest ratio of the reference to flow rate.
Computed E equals 1743 kPa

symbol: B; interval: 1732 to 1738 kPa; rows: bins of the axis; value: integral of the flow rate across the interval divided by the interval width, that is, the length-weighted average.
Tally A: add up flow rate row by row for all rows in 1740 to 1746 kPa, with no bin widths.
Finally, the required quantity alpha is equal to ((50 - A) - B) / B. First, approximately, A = 5.28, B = 2.09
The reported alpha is 20.4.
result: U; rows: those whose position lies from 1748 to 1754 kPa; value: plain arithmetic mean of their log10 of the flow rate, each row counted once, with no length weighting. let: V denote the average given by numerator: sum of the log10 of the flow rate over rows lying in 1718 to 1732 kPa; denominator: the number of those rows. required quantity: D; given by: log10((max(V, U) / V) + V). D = 0.128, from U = 0.251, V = 0.22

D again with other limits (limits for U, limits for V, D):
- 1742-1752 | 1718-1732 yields 0.116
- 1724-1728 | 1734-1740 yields 0.115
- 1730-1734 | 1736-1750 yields 0.161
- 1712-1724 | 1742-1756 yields 0.096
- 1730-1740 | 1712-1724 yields 0.302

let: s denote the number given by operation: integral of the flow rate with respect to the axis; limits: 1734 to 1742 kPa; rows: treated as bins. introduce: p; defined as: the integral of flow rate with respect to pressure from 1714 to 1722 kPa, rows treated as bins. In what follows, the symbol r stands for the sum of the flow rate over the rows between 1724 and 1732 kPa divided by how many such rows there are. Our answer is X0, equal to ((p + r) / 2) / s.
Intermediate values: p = 11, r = 1.90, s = 15.8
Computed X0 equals 0.42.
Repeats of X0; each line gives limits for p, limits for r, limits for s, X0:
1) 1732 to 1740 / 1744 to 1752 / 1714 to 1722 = 0.80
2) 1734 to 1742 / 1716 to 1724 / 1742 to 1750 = 0.62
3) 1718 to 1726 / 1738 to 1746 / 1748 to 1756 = 0.48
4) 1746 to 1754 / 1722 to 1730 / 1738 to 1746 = 0.56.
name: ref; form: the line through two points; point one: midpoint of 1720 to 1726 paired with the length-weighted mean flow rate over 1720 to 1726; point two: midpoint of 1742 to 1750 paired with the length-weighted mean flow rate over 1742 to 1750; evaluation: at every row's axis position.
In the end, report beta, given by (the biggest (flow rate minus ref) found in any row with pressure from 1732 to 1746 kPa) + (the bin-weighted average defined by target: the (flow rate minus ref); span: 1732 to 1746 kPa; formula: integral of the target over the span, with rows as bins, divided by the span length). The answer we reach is 0.68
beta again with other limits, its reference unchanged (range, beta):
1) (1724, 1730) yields 0.56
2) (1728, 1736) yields 0.84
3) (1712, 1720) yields 0.00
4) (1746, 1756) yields 0.06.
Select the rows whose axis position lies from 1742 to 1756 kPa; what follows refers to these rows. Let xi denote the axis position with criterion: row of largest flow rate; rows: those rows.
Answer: 1755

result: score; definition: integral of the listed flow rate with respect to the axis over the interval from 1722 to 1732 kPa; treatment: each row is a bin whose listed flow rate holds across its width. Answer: 18.3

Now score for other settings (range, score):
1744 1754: 17.6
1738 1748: 17.9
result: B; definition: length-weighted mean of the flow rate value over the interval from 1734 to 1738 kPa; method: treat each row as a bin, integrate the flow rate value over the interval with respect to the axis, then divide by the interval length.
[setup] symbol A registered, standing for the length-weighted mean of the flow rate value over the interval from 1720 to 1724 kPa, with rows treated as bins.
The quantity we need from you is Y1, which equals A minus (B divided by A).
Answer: 0.1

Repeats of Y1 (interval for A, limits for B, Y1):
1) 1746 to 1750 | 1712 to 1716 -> 0.9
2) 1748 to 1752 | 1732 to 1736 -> 0.6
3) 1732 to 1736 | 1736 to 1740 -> 1.2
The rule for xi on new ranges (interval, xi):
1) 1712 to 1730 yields 1729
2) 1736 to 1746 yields 1737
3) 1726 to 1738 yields 1733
